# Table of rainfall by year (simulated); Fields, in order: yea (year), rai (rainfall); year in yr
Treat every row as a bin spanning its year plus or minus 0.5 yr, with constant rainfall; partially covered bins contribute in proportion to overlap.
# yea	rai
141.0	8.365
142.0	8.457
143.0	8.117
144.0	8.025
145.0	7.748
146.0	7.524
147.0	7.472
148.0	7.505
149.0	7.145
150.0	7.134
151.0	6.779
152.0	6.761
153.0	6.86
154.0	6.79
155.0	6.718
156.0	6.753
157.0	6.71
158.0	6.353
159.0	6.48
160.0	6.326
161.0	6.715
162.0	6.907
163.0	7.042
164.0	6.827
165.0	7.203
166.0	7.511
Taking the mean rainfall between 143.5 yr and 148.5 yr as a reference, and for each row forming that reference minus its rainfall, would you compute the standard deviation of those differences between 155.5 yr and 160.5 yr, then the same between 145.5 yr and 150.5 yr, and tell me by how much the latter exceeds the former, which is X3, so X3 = 0.00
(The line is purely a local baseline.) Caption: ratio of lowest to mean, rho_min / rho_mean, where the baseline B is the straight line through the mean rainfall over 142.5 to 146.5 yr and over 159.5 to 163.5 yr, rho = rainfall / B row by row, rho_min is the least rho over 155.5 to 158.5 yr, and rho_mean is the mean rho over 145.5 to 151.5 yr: 0.95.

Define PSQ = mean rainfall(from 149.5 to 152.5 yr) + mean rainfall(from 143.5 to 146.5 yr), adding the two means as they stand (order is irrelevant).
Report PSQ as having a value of 14.7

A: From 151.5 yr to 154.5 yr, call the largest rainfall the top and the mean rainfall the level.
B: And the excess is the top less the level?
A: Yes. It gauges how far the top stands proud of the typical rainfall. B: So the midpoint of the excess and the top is 3.46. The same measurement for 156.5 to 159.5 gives 3.45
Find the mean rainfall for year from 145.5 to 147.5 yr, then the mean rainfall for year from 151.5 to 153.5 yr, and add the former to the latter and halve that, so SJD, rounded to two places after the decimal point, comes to 7.15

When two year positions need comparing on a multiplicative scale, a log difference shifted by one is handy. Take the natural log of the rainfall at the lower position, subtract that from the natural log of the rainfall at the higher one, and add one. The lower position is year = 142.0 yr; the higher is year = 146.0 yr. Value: 0.88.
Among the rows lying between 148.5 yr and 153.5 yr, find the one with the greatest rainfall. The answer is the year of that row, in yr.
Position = 149.0 yr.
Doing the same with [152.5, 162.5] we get 162.0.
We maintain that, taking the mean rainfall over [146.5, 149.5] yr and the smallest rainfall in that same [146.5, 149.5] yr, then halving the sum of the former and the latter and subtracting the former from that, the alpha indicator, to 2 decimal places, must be -0.11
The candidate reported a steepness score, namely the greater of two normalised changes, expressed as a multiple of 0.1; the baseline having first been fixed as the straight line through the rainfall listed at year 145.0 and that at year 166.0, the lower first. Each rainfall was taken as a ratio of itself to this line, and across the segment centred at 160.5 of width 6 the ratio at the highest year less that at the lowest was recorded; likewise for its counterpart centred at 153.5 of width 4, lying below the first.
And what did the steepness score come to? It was 1.0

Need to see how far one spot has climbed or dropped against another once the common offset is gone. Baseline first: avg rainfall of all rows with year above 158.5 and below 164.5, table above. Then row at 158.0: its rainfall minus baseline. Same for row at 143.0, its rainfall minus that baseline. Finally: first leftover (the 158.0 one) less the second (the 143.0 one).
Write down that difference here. -1.8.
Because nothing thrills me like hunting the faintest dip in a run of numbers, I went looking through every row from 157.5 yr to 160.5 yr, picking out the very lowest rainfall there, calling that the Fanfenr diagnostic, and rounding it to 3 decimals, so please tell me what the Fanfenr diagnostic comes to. 6.326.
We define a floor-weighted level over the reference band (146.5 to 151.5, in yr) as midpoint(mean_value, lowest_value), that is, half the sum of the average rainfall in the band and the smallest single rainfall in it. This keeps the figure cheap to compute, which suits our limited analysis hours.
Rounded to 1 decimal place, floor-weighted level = 7.0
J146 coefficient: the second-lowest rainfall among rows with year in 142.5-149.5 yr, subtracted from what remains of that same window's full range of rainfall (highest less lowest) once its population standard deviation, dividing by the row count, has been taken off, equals -6.8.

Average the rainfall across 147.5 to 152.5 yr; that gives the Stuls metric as 7.1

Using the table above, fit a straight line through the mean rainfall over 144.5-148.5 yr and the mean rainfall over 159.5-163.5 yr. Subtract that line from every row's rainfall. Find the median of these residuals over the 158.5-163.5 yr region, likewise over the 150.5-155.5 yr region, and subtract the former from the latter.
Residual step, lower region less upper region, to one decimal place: -0.3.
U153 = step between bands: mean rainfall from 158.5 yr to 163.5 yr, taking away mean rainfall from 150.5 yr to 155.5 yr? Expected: -0.09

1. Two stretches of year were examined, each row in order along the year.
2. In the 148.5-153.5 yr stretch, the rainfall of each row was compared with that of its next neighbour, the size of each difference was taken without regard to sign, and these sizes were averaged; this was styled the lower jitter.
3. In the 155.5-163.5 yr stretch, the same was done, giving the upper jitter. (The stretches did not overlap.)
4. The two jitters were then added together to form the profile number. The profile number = 0.320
